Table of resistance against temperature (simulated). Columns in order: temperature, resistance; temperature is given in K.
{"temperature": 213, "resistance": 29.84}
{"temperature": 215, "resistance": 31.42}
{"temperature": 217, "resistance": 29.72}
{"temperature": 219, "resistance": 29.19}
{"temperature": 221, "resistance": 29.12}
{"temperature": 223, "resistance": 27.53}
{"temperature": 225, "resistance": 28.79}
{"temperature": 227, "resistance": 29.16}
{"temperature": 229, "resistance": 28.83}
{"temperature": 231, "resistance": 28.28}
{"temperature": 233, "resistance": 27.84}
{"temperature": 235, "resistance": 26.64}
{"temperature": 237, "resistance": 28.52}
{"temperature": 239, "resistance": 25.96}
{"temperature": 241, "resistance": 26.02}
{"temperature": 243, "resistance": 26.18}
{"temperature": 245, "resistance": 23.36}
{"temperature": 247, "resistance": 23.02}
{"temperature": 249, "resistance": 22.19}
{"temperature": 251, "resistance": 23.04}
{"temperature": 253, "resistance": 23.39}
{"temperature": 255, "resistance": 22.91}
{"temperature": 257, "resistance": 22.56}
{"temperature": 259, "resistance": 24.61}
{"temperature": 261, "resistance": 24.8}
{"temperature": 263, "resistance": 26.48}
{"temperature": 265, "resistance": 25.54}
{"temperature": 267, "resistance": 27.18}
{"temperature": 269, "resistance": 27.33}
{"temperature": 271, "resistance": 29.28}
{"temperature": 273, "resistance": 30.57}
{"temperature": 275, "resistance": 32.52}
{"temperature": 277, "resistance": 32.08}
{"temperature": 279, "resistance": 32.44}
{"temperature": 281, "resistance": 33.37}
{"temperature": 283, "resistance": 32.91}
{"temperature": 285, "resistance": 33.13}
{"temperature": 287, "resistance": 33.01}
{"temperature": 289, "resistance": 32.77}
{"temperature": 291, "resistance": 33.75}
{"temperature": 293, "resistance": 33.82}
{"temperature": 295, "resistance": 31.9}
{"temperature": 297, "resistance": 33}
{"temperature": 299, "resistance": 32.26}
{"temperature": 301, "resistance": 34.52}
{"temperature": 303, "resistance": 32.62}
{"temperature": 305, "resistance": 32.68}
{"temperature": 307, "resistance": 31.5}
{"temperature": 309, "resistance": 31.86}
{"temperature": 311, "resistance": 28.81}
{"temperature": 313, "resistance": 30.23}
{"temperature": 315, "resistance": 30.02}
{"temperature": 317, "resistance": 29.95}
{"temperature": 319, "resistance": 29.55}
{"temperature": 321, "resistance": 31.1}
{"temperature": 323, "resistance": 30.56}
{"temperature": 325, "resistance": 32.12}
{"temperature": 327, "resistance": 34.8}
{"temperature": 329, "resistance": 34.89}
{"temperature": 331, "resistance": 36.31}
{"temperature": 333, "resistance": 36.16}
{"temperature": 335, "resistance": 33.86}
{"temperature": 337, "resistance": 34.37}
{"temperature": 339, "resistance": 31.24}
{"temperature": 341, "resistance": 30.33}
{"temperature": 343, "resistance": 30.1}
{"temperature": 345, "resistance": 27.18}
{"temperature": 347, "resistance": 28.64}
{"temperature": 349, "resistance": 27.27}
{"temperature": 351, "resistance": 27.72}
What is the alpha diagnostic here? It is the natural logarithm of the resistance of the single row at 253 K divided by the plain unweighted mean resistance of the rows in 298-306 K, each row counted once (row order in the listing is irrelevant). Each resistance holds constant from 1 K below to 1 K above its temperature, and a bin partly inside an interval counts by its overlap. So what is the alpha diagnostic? -0.34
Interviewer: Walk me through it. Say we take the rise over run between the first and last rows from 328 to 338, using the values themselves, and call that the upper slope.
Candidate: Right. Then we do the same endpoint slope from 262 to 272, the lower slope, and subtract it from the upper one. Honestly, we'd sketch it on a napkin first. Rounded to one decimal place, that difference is -0.4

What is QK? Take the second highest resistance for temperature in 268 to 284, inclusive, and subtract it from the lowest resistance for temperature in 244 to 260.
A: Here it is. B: -11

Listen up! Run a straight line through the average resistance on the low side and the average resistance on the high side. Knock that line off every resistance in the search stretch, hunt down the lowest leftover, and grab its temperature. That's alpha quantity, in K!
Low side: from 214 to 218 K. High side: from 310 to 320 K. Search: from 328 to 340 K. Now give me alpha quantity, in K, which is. 339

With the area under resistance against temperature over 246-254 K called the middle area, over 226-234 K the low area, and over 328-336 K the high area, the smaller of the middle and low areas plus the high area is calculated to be 466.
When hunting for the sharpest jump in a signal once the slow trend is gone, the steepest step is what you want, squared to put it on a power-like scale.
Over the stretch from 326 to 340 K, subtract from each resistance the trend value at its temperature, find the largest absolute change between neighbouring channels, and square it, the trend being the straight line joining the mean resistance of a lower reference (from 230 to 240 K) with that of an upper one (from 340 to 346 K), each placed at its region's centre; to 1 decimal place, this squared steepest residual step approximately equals 10.0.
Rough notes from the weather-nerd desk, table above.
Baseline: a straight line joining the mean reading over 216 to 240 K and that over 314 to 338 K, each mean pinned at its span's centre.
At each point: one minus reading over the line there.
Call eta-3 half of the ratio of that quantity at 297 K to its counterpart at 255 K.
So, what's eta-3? -0.11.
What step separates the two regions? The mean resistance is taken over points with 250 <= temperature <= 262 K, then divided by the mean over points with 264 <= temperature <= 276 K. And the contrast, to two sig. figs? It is 0.82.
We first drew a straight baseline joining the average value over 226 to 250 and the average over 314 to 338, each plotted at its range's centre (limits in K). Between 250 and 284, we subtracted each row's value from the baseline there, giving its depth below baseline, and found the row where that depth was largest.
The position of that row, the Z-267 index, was 257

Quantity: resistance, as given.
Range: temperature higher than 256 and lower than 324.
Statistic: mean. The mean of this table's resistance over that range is 30.6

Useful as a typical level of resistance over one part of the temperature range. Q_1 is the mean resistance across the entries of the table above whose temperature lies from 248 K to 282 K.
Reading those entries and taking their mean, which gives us 27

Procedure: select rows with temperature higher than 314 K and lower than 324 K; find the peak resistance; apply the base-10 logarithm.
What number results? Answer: 1.49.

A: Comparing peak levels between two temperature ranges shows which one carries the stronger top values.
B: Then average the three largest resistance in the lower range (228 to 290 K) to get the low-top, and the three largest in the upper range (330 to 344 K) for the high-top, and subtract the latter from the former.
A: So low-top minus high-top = -2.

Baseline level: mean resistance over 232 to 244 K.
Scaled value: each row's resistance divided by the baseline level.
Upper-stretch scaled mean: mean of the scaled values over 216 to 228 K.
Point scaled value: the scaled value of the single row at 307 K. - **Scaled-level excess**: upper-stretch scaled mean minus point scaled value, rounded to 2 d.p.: -0.10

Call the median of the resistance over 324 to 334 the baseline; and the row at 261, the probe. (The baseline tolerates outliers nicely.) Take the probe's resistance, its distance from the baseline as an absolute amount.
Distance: 10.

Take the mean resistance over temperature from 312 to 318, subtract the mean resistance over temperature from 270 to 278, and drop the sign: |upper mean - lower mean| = 1.0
